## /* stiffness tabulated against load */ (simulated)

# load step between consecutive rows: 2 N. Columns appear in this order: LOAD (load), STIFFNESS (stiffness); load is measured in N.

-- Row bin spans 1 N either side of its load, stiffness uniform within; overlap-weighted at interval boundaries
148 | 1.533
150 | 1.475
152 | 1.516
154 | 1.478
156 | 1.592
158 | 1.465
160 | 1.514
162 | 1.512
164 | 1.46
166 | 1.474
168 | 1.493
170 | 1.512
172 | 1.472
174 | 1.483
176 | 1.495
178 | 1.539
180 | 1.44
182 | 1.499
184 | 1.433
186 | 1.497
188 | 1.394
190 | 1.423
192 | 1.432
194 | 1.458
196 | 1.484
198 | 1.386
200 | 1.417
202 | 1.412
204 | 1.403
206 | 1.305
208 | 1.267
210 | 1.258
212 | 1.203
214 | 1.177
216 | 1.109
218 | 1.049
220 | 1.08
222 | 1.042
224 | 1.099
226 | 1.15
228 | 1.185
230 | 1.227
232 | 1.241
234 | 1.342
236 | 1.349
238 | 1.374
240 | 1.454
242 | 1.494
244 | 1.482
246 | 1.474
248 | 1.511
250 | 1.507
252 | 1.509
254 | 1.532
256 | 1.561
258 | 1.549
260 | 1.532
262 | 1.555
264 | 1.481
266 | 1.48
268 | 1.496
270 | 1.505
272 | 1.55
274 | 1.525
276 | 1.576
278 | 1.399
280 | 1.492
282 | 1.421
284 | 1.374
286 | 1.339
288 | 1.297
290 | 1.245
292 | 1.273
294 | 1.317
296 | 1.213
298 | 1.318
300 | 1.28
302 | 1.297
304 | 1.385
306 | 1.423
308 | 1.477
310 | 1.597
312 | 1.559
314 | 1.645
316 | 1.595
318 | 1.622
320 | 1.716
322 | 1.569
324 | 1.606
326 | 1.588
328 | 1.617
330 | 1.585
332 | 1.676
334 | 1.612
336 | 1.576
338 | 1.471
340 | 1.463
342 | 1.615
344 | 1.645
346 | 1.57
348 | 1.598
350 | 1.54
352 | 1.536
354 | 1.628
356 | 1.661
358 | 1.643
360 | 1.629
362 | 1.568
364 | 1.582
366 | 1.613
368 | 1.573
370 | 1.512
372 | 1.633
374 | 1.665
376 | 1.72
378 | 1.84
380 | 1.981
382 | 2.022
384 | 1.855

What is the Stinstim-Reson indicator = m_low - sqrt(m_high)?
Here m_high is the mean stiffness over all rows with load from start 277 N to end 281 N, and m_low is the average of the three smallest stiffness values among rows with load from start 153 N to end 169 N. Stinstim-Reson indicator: 0.26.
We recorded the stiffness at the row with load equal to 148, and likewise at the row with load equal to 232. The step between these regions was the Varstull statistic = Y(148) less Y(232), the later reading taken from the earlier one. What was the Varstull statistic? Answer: 0.29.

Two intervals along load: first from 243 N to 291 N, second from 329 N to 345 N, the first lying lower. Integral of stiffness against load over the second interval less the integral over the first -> -45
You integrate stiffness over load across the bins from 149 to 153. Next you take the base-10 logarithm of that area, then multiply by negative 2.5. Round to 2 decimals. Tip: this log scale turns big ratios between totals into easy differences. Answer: -1.94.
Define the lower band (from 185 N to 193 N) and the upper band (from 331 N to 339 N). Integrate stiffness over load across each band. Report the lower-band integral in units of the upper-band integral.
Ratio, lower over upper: 0.91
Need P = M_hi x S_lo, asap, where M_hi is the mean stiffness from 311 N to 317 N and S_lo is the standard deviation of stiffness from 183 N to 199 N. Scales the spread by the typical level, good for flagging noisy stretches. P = 0.06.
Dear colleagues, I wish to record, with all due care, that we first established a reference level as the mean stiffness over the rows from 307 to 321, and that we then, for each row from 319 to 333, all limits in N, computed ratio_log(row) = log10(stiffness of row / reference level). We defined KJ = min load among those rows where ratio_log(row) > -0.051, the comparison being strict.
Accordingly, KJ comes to 320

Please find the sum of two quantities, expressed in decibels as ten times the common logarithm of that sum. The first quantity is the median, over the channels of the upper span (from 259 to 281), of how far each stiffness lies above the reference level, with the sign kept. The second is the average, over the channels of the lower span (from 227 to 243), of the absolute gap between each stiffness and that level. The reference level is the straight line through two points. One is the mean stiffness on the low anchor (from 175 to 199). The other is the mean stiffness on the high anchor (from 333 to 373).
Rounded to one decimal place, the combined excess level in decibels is -8.4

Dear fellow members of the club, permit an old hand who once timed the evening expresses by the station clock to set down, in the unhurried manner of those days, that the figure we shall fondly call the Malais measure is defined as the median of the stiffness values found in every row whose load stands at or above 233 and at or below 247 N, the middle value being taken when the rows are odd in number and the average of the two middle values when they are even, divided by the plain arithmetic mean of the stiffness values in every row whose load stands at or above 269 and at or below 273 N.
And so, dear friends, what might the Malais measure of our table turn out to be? 0.95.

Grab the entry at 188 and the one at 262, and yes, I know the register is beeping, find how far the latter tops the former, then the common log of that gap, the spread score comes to -0.79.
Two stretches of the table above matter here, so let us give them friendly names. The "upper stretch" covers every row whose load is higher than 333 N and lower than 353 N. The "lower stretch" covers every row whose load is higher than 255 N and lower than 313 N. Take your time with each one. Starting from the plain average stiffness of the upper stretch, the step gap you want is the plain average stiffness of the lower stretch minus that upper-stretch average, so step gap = -0.13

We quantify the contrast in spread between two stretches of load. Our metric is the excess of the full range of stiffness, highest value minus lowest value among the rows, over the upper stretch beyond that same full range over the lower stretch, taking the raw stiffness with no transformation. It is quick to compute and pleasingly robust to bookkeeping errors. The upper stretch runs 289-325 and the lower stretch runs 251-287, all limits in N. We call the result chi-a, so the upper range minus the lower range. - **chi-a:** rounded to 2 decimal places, 0.27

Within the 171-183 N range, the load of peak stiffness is 178 N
